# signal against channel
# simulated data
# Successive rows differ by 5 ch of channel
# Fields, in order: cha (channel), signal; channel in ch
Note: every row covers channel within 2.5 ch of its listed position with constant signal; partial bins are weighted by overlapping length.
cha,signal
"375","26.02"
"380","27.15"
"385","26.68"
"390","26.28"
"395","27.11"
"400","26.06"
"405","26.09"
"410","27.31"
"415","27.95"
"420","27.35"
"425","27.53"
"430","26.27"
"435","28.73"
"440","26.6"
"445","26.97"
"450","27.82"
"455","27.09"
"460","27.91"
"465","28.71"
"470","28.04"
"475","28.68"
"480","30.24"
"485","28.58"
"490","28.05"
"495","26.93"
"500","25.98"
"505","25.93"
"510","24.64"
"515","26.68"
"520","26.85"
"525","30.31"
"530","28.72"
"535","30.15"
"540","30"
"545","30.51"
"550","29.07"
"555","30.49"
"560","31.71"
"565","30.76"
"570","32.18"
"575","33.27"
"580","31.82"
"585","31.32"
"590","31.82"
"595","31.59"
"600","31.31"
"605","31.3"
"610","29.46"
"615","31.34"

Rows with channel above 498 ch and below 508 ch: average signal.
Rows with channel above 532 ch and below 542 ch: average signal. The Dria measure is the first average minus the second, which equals -4.1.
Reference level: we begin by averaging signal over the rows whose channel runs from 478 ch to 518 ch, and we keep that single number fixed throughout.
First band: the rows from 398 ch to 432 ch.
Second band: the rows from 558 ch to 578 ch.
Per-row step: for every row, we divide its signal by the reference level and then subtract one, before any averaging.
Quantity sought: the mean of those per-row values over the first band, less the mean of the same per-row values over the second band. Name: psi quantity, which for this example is -0.19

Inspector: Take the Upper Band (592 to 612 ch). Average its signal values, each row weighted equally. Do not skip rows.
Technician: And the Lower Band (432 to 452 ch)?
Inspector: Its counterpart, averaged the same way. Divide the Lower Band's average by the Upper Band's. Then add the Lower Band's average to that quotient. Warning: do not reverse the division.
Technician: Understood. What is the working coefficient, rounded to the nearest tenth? 28.4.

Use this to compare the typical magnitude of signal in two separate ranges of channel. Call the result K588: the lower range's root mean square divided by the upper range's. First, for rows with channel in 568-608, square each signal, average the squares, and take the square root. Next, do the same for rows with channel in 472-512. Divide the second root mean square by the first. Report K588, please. 0.86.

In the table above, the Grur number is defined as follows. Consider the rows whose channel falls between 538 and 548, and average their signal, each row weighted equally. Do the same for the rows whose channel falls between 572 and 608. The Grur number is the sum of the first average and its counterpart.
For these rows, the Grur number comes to 62.0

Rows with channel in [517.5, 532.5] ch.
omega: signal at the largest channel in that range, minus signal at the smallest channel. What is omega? 1.9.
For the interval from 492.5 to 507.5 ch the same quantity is -1.0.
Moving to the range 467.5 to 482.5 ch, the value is 2.2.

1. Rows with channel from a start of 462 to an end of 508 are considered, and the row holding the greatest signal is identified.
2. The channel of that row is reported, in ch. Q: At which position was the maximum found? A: 480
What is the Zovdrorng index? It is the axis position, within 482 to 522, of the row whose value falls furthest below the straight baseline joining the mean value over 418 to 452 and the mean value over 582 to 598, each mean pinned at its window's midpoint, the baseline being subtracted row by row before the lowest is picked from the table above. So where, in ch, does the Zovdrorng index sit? 510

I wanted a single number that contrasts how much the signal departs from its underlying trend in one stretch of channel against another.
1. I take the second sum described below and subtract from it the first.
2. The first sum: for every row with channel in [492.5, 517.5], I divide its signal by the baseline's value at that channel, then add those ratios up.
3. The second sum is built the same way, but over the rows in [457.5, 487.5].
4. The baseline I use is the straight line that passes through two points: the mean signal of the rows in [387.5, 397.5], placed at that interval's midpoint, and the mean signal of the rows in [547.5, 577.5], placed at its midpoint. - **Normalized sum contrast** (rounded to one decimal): 1.6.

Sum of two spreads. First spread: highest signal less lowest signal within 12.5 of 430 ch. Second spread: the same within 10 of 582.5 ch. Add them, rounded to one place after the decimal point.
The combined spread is 4.4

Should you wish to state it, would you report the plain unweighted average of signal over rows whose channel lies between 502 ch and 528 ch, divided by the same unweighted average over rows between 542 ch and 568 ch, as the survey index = 0.88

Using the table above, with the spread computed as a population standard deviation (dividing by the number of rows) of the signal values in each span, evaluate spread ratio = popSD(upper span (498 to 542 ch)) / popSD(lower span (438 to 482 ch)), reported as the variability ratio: 1.9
